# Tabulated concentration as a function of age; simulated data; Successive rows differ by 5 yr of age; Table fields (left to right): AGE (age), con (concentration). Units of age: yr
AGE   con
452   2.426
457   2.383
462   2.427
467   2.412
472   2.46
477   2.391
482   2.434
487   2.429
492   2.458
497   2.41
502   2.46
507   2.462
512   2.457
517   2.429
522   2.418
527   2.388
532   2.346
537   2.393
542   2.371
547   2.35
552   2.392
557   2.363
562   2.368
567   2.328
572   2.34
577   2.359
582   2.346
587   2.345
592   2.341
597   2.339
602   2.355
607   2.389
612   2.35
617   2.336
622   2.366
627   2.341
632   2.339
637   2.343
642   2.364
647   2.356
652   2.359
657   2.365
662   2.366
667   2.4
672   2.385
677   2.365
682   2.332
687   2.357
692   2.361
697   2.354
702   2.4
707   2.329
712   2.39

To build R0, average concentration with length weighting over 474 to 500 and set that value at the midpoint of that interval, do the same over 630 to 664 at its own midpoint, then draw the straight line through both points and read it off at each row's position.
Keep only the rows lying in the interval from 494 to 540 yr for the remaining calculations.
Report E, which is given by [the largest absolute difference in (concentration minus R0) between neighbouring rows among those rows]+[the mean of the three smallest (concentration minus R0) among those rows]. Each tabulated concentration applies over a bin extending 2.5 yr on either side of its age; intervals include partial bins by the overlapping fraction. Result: 0.022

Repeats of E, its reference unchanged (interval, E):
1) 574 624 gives -0.002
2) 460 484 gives 0.043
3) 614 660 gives 0.005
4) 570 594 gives -0.021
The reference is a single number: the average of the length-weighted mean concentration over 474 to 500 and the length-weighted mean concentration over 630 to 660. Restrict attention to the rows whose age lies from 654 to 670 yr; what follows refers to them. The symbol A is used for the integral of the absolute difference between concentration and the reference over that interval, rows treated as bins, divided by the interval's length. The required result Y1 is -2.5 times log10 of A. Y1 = 4.27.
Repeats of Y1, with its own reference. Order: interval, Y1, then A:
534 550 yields 4.20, 0.021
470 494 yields 3.41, 0.043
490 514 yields 3.08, 0.059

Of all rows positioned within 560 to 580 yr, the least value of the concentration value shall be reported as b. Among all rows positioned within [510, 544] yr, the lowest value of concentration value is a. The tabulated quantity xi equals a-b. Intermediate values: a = 2.346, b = 2.328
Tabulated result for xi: 0.018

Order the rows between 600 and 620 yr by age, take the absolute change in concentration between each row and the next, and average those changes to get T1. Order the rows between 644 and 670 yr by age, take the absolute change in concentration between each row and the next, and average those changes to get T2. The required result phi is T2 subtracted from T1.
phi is 0.018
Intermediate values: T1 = 0.029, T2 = 0.011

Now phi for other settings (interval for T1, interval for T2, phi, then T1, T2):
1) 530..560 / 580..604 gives 0.026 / 0.032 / 0.006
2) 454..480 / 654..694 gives 0.025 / 0.044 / 0.019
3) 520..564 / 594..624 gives 0.003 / 0.030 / 0.027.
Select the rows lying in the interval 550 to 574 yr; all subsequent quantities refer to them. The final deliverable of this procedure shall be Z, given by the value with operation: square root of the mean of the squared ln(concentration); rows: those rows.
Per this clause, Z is 0.858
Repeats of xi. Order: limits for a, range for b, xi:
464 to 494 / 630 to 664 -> 0.052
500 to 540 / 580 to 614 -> 0.007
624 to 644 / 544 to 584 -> 0.011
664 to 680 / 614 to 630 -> 0.029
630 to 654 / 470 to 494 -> -0.052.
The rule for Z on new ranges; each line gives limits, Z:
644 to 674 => 0.864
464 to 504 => 0.889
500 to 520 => 0.897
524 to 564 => 0.863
